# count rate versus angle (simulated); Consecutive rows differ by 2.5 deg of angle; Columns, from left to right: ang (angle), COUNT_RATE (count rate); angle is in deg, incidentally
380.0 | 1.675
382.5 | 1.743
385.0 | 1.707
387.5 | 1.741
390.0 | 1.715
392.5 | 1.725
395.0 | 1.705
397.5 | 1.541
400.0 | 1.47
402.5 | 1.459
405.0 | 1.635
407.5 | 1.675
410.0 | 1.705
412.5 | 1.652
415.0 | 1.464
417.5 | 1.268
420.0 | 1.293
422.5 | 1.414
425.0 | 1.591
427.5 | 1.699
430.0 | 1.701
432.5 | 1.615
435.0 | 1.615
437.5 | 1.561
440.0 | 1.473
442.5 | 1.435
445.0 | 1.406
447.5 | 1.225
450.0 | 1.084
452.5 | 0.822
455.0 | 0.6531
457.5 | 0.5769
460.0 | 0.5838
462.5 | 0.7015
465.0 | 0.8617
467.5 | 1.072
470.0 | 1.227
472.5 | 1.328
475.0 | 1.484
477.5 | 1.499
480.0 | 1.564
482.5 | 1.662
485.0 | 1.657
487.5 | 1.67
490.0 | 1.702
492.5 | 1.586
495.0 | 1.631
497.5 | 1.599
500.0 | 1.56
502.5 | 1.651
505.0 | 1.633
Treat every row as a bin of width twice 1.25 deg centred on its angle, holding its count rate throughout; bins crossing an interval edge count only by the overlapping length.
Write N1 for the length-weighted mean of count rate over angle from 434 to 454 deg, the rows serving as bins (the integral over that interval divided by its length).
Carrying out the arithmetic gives 1.32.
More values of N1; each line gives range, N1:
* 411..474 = 1.26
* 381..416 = 1.64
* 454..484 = 1.11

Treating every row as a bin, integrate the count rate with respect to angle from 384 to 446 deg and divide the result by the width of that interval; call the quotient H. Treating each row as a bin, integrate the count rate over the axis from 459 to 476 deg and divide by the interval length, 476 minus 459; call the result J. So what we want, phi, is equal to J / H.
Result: 0.66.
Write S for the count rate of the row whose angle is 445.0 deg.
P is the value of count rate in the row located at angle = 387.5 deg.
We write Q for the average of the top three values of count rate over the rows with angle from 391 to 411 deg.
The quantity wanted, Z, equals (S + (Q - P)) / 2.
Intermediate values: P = 1.741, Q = 1.71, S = 1.406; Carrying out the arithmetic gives 0.7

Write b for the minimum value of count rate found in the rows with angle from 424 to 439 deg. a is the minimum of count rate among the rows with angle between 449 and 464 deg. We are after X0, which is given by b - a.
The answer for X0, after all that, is 0.98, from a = 0.5769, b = 1.561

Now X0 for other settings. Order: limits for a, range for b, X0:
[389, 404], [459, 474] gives -0.88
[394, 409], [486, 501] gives 0.10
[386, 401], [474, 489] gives 0.01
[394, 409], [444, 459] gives -0.88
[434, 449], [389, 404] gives 0.23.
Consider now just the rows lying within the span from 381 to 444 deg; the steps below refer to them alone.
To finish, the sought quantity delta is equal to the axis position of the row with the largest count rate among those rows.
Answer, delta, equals 382.5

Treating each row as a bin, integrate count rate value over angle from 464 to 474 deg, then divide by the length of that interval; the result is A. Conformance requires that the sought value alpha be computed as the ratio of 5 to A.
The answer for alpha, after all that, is 4.39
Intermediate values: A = 1.14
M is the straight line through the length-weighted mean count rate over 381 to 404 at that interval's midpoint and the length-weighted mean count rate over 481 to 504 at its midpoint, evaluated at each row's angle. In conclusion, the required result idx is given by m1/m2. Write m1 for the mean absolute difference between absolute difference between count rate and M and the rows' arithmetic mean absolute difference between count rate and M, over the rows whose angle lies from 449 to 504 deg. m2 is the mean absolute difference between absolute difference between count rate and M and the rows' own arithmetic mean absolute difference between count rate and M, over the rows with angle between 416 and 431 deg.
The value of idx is 2.7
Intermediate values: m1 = 0.35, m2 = 0.13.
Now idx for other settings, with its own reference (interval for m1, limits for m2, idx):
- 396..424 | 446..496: 0.3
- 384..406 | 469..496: 0.4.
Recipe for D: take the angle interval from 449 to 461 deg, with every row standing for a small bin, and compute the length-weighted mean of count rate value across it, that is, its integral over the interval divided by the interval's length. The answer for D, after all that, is 0.74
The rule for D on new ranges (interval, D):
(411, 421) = 1.43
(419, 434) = 1.56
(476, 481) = 1.53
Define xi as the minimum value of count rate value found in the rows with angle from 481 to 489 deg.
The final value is 1.657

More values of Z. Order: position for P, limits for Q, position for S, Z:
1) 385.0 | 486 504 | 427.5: 0.8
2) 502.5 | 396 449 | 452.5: 0.4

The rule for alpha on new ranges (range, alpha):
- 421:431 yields 3.14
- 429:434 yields 3.02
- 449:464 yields 6.82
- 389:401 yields 3.06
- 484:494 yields 3.02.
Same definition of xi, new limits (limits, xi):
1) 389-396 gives 1.705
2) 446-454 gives 0.822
